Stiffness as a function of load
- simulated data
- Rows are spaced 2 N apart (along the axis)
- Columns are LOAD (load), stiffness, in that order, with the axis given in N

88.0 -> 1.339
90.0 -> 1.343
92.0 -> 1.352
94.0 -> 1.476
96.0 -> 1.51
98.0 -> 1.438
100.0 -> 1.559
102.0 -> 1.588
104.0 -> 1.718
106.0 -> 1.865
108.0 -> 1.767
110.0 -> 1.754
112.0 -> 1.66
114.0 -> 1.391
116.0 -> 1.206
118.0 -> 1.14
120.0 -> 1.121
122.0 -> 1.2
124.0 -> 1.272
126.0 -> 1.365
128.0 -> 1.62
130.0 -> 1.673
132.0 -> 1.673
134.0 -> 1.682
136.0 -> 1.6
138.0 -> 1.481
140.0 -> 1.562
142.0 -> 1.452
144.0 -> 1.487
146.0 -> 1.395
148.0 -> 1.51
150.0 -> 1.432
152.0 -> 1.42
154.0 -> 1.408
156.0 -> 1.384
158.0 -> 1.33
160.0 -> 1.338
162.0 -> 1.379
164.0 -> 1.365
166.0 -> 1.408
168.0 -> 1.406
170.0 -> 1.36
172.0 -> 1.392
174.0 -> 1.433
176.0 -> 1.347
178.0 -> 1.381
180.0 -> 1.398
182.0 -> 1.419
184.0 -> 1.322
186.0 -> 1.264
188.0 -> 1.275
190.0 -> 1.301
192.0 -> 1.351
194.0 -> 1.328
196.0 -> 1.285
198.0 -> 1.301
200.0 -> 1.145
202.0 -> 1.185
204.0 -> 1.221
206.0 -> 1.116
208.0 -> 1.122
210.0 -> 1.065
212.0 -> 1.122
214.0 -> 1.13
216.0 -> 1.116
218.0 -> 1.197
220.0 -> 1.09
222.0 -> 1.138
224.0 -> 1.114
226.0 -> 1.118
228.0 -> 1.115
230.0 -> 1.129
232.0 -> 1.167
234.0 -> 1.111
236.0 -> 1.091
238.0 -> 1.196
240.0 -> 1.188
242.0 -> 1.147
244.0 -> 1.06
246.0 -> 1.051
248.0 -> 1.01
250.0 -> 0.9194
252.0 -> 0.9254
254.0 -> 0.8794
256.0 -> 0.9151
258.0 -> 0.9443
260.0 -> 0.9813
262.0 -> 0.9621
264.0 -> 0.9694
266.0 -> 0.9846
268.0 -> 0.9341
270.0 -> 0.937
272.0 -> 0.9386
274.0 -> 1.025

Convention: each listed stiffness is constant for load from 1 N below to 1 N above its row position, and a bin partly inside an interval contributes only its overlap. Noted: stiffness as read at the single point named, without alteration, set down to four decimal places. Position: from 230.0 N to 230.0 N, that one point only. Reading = 1.1290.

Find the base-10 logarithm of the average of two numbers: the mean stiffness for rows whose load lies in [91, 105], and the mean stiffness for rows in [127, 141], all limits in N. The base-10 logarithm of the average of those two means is 0.19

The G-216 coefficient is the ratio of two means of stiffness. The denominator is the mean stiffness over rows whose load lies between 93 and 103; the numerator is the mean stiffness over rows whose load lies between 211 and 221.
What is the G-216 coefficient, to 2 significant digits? 0.75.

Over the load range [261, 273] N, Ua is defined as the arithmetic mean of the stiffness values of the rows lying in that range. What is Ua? 0.95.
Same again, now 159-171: 1.38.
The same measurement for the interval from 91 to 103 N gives 1.49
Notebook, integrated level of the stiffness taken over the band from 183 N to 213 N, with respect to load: 37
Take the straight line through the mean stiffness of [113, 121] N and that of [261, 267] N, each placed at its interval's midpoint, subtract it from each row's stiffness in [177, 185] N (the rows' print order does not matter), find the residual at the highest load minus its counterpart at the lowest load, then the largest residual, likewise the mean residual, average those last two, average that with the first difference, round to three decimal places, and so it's 0.121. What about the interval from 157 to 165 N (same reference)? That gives 0.135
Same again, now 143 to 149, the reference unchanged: 0.176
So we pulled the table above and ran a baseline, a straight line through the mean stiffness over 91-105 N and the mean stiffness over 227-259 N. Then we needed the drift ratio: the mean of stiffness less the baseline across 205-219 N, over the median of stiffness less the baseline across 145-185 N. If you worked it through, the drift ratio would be -0.37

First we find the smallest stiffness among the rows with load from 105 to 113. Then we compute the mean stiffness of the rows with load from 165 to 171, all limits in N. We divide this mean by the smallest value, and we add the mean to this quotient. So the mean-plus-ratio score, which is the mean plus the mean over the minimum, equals 2.23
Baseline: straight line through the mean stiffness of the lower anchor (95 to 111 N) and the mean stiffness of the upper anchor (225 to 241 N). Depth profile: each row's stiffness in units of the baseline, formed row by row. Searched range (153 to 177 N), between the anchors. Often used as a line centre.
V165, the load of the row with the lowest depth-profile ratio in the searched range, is 158.0 N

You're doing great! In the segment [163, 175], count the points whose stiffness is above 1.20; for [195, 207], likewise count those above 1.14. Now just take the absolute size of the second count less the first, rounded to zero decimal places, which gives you 1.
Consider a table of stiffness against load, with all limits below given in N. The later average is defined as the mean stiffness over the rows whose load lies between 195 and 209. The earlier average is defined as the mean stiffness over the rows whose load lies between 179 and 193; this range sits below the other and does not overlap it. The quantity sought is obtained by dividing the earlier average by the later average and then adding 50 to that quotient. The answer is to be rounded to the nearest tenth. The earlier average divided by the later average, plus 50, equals 51.1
